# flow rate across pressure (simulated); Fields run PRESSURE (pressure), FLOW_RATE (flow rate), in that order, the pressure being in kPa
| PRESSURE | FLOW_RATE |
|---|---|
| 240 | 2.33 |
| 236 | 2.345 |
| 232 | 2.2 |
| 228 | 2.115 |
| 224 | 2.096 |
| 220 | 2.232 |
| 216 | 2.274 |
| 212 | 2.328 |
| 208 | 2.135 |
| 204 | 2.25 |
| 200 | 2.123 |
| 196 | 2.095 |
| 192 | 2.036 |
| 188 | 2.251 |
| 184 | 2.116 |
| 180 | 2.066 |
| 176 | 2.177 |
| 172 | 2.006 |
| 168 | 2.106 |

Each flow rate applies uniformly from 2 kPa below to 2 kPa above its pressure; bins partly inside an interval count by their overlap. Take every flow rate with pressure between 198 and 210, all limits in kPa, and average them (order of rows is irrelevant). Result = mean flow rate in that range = 2.17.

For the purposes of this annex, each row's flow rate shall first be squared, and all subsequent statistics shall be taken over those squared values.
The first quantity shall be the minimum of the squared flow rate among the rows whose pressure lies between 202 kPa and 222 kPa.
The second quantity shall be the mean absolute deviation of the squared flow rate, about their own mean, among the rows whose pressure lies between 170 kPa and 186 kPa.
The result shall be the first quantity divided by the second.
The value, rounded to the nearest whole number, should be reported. 20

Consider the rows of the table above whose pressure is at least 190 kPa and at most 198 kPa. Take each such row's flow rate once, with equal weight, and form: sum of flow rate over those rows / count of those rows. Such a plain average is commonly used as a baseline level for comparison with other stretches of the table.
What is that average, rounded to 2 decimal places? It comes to 2.07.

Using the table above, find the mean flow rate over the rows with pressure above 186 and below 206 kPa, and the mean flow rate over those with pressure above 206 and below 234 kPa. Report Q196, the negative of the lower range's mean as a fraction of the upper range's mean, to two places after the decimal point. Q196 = -0.98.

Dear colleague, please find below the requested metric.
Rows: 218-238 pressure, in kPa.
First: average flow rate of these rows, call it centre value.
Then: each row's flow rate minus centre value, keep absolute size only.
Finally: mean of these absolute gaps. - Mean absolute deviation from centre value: 0.074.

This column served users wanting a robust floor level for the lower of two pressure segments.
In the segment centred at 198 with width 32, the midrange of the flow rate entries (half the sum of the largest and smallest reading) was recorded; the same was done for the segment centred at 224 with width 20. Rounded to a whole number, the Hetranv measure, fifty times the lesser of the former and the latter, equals 109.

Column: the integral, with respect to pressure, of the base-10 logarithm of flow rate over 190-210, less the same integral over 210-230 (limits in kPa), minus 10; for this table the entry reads -10.32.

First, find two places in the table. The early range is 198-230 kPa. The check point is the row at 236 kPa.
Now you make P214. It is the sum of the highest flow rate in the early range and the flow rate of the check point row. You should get 4.67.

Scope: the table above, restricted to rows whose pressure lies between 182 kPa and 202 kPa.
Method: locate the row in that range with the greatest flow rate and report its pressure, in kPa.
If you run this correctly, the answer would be 188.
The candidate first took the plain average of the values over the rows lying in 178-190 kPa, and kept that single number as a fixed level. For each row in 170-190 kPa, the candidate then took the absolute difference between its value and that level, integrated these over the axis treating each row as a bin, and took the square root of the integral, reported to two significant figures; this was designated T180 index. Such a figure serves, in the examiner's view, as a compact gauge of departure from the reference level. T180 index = 1.2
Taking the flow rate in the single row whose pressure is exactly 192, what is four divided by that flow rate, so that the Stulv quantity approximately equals 1.96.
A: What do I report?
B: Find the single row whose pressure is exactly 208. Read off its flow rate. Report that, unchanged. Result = 2.135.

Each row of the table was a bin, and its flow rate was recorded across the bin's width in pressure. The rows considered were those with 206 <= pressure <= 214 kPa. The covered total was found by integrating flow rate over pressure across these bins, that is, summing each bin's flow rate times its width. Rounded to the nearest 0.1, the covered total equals 17.9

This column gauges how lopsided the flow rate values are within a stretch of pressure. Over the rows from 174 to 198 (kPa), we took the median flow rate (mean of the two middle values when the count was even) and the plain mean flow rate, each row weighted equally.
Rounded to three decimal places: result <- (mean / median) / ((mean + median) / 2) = 0.477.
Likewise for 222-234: 0.475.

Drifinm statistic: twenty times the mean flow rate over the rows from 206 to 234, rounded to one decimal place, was 43.9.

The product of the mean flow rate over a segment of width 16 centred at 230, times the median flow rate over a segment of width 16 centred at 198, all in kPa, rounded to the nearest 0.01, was 4.62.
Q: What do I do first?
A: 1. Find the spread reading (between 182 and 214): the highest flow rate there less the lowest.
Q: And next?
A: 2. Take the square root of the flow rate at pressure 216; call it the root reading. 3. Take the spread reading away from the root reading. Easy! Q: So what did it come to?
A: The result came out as 1.22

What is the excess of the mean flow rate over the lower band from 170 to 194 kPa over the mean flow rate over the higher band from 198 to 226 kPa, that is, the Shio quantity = -0.097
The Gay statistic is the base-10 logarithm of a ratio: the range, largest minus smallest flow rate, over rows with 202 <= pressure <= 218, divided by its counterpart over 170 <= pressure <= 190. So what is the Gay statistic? -0.10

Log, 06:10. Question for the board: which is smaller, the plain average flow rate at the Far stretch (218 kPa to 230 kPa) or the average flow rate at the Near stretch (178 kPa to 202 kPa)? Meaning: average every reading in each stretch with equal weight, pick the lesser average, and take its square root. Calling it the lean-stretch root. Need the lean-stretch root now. 1.454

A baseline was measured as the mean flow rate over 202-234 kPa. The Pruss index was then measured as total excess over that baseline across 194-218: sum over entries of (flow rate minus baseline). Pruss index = 0.0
